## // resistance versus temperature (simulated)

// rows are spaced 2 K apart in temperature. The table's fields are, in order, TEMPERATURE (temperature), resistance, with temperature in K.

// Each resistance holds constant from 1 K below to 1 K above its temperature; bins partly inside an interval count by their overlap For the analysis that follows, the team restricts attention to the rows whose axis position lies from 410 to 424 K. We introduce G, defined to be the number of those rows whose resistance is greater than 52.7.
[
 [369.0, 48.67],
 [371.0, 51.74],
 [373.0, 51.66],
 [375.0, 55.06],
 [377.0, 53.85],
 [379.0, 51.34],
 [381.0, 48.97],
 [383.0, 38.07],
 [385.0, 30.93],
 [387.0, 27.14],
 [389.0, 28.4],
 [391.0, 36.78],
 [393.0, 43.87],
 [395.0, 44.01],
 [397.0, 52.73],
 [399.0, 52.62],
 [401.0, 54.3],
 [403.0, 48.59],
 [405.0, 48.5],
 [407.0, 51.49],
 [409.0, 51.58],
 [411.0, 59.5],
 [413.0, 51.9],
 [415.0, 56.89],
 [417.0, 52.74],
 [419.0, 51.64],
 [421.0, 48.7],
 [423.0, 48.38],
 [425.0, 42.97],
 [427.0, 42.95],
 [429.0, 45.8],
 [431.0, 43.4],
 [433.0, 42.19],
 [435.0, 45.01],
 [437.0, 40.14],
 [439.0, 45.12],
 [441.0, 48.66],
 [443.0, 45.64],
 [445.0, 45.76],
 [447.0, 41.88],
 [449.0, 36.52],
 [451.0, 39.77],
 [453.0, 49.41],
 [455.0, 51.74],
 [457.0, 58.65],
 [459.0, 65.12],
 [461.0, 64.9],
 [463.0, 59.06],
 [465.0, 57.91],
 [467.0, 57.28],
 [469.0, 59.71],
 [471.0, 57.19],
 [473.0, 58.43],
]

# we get 3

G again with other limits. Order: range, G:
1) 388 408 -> 2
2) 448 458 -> 1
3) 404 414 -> 1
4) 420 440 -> 0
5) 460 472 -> 6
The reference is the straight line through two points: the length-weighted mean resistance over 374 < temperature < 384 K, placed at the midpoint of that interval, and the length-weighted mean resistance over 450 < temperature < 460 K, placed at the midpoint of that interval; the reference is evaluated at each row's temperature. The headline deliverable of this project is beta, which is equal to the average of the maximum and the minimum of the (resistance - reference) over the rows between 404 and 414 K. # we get 3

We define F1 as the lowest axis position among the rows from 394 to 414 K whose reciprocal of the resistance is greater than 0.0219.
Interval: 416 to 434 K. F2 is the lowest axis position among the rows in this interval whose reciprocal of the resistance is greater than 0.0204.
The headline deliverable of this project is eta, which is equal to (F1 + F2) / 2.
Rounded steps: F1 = 395.0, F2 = 421.0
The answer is 408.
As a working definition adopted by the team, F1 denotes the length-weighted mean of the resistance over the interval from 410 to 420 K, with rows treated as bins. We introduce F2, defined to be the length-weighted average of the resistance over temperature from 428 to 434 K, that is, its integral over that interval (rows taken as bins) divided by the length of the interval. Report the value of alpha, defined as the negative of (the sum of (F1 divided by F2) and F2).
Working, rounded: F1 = 55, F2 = 44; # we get -45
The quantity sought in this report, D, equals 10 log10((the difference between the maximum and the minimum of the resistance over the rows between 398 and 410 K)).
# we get 8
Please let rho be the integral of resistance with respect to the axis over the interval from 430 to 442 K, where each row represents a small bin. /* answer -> 529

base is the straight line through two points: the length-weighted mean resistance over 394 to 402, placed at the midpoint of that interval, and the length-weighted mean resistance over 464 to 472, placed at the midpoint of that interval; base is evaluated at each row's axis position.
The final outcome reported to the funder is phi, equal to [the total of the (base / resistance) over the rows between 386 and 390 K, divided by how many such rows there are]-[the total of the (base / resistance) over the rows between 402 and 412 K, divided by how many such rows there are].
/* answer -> 0.79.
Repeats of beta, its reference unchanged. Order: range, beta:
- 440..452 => -10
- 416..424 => -1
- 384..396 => -14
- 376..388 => -9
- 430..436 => -8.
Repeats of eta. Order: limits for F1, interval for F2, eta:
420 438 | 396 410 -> 414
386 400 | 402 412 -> 395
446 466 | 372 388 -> 414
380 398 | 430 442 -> 407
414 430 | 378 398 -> 403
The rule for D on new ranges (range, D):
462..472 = 4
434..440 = 7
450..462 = 14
